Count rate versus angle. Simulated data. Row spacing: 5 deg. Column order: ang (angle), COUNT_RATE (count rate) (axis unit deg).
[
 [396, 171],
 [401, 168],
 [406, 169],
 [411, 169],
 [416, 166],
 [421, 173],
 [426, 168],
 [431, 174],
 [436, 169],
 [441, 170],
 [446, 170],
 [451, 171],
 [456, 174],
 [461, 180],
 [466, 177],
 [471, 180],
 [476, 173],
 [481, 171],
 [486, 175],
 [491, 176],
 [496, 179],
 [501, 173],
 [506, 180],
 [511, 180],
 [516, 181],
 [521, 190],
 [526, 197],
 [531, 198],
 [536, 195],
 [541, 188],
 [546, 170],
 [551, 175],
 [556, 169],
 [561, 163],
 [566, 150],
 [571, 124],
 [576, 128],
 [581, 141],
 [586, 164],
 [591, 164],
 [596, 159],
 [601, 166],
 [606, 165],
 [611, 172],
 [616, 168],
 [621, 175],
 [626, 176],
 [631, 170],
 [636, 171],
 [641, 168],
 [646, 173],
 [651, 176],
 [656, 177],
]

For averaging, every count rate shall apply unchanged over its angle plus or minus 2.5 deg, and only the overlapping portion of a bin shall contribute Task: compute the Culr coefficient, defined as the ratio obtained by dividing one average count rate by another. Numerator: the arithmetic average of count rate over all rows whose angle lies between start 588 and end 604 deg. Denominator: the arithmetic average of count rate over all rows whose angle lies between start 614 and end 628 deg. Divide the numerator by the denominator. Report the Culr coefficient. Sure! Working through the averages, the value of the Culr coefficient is 0.94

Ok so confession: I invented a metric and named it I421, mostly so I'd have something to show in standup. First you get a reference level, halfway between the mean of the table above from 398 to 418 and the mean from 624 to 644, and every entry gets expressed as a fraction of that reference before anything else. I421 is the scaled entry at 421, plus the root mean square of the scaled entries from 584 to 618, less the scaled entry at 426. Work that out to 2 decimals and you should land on 1.00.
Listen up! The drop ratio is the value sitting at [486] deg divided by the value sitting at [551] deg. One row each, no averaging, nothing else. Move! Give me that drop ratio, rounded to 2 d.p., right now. 1.00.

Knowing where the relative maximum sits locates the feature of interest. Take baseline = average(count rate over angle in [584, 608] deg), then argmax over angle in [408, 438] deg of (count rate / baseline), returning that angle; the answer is 431 deg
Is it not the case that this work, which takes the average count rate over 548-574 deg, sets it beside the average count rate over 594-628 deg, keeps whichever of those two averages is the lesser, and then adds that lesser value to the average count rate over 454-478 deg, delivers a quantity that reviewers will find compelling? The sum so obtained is 333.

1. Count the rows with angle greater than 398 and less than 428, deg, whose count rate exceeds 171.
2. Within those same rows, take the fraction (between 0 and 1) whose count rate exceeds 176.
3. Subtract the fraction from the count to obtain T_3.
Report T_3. 1.0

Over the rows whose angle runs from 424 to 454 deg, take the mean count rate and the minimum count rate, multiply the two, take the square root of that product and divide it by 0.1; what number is 1692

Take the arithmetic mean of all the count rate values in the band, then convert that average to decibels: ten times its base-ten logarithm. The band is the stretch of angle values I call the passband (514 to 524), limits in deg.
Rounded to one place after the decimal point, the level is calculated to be 22.7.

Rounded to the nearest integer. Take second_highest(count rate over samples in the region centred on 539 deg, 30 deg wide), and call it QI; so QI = 197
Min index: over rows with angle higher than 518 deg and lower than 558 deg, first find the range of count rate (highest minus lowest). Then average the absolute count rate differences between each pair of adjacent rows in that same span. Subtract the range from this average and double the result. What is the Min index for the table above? -45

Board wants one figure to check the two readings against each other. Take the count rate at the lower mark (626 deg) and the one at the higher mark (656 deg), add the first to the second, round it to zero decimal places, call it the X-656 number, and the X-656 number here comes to 353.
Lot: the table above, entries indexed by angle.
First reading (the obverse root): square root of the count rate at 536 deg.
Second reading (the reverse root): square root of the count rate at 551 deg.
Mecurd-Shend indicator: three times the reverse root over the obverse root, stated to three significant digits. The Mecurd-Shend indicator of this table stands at 2.84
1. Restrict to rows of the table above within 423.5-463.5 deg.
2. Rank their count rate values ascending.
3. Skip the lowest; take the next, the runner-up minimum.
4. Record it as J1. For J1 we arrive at 169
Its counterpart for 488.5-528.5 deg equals 176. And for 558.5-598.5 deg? 128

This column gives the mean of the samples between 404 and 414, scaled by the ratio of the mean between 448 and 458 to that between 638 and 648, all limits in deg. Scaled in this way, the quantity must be 171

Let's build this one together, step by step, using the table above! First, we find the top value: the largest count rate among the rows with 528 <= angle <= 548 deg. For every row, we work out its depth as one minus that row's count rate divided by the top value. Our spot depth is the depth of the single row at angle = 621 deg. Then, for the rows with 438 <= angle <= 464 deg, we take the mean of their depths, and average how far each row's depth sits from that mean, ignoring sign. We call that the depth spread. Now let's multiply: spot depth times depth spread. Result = 0.0019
